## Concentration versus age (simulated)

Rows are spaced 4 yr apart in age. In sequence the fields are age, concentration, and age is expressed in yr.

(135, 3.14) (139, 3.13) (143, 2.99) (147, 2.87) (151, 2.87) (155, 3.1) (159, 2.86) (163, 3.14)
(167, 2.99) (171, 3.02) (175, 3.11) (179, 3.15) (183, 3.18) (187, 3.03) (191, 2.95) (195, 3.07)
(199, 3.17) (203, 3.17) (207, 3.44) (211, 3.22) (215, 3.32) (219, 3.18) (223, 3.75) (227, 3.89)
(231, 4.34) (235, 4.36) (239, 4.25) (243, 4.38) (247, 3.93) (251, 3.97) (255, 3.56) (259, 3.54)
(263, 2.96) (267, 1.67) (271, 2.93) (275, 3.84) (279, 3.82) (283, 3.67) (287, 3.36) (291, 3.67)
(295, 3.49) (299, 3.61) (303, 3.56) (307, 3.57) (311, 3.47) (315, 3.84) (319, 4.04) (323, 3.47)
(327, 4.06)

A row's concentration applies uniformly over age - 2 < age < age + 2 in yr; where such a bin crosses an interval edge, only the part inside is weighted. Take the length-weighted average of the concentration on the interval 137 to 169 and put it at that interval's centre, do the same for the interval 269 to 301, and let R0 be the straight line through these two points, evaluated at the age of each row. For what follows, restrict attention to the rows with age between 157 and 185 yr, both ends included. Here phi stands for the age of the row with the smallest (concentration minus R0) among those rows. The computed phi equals 159 yr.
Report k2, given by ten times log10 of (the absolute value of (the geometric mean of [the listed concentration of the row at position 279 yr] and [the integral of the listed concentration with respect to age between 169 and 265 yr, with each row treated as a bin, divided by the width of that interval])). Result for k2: 5.63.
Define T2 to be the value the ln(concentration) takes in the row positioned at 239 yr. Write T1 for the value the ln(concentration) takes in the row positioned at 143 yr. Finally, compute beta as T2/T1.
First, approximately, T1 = 1.1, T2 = 1.45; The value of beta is 1.32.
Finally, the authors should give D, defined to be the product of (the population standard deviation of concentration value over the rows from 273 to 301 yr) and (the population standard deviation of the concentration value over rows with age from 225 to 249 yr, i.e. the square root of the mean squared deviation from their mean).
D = 0.03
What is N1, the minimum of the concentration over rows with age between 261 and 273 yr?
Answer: 1.67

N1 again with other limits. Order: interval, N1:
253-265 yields 2.96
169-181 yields 3.02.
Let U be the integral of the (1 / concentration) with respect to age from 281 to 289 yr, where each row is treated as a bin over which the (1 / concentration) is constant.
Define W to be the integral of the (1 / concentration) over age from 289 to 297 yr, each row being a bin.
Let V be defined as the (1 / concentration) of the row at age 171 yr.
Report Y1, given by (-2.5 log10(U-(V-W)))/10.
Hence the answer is -0.155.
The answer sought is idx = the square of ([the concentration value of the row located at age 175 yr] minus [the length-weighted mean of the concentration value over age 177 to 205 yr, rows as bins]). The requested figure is 0.00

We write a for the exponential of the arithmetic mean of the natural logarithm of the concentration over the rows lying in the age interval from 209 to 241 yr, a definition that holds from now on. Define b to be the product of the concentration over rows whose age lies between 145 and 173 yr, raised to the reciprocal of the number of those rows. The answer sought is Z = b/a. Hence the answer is 0.79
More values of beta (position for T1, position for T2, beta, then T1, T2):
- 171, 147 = 0.95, 1.1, 1.05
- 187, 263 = 0.98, 1.1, 1.09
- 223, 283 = 0.98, 1.3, 1.30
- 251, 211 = 0.85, 1.4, 1.17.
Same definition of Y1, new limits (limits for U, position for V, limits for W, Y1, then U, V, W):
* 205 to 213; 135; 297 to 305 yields -0.159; 2.4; 0.318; 2.23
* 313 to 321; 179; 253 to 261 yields -0.150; 2.0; 0.317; 2.25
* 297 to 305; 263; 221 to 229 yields -0.150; 2.2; 0.338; 2.09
